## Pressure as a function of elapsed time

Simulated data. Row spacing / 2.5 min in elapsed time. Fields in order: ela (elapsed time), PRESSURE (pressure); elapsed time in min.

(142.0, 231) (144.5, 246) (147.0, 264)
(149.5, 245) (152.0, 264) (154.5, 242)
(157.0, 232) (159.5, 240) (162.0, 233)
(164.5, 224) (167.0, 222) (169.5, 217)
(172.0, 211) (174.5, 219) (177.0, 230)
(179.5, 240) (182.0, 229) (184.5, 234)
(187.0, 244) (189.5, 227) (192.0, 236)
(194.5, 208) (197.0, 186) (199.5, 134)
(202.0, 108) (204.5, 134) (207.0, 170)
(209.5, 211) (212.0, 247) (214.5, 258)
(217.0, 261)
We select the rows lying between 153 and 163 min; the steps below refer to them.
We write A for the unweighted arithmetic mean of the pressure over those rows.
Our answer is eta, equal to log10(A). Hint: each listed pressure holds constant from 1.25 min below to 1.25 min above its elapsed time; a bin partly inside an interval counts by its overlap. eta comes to 2.37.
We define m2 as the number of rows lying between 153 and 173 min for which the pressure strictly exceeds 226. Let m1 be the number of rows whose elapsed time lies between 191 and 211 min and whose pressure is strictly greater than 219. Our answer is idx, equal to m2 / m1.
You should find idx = 4.0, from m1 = 1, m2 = 4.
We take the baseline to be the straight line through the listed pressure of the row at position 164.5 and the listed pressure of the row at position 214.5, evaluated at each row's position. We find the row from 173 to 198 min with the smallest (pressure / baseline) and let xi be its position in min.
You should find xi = 197.0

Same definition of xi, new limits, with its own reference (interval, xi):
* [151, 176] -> 172.0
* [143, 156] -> 154.5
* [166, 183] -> 172.0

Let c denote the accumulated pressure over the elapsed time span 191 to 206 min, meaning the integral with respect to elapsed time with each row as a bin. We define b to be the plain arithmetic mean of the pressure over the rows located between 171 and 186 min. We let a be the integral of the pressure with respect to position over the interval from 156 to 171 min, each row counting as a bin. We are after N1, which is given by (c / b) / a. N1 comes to 0.0032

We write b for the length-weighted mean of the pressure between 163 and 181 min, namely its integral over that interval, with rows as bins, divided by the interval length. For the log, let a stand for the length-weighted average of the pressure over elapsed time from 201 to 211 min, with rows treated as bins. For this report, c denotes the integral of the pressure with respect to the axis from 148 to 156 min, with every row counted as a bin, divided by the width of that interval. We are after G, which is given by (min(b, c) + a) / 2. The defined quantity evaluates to 191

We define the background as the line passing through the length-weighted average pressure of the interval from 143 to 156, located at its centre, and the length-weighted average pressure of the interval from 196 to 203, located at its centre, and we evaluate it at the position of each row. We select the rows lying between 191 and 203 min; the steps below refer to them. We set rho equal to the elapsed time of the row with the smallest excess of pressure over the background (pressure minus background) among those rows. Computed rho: 202.0 min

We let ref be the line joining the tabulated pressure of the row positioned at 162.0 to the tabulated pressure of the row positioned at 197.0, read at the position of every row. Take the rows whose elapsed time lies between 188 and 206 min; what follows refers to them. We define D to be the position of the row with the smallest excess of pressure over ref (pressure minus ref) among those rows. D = 202.0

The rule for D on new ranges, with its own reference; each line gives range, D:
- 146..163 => 157.0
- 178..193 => 182.0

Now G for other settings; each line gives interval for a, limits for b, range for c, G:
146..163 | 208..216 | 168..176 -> 231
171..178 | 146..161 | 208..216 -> 229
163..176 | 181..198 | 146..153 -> 221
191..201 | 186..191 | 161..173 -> 205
